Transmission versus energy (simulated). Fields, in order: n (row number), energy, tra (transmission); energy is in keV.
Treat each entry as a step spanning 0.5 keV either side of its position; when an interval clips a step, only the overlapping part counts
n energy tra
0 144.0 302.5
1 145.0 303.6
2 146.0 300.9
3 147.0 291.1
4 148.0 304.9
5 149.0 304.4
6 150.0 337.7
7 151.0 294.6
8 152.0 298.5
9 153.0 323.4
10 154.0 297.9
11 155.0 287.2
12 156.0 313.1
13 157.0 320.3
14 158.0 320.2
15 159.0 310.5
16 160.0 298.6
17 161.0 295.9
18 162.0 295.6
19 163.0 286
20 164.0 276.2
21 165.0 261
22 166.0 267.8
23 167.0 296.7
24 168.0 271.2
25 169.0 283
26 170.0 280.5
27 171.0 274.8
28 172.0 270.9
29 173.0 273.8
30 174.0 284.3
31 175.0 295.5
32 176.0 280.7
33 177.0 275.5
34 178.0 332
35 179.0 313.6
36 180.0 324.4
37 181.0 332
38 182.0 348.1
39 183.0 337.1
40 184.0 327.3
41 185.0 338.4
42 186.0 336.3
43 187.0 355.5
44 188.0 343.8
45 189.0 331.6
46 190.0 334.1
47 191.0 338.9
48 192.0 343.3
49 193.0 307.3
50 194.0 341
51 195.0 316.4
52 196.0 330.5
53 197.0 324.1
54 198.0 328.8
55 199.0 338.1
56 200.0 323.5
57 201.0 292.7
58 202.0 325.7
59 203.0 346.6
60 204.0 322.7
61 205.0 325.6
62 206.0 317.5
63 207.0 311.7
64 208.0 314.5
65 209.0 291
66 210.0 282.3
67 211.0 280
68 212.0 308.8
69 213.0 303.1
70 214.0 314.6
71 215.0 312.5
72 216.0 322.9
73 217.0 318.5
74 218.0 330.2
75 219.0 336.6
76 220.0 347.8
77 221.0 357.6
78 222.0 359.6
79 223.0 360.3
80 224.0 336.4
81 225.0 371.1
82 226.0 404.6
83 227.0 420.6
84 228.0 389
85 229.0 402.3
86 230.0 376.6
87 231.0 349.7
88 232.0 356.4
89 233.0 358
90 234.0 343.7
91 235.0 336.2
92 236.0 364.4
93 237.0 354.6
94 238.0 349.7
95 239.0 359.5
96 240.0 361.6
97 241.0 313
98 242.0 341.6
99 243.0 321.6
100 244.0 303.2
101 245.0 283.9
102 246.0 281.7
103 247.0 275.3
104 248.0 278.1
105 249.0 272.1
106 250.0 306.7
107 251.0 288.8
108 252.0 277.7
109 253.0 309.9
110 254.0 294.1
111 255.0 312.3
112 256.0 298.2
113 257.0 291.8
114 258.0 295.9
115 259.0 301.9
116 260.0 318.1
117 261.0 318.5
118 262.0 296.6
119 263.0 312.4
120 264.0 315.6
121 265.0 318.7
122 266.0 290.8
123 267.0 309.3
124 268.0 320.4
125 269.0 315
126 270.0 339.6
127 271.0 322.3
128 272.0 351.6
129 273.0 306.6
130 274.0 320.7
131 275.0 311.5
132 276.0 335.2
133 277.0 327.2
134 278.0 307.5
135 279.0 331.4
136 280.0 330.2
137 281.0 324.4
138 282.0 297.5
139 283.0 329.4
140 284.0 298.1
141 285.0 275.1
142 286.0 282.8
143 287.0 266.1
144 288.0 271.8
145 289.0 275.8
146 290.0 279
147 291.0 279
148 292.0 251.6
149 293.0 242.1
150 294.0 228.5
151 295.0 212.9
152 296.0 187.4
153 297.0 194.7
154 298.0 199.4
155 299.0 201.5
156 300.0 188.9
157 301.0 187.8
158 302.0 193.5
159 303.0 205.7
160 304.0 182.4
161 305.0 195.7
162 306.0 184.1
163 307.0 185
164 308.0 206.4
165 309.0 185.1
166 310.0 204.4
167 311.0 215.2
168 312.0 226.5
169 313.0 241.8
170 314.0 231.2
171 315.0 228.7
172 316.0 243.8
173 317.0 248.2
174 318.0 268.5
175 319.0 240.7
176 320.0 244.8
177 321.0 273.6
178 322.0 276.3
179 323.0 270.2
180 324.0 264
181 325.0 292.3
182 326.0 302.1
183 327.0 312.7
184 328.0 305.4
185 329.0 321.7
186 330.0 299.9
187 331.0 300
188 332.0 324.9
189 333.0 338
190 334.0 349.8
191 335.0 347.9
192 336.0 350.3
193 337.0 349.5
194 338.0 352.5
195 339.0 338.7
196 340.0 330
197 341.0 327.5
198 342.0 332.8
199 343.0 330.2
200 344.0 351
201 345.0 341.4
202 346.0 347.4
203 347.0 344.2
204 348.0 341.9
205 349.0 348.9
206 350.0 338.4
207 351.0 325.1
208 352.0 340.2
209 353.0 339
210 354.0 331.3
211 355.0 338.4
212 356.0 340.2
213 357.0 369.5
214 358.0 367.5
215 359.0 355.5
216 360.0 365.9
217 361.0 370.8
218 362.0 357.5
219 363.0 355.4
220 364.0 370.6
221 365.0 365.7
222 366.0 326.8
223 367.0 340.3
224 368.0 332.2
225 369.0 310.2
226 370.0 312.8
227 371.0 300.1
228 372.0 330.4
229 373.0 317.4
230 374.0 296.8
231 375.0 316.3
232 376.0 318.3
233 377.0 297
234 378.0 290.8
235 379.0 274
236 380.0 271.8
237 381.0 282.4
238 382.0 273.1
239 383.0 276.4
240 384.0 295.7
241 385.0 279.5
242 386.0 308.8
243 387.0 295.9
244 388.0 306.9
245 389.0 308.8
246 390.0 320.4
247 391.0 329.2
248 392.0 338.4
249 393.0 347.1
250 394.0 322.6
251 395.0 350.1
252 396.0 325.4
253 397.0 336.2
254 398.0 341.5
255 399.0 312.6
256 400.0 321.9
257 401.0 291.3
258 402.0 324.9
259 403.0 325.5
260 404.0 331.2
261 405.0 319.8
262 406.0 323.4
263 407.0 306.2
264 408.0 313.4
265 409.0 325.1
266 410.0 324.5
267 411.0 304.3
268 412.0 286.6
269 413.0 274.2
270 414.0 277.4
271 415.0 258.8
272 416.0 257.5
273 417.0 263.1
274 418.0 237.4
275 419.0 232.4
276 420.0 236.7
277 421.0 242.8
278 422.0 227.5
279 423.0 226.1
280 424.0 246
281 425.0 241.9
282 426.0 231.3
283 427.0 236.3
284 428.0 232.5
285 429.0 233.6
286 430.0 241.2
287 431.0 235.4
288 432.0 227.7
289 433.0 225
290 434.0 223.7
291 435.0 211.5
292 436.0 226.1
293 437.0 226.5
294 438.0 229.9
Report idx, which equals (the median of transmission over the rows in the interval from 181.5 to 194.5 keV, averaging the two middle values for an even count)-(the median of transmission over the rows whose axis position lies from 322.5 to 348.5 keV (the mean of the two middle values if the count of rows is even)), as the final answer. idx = 7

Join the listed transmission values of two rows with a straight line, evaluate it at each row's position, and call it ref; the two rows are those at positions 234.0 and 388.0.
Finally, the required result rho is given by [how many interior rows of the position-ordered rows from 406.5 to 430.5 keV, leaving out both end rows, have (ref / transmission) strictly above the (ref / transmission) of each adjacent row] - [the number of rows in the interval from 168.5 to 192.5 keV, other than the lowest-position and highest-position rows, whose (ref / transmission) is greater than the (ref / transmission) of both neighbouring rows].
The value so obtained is 0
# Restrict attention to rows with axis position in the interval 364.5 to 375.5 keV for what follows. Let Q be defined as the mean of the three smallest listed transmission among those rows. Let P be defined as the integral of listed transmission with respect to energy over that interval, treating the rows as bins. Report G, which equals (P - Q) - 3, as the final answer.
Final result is 3244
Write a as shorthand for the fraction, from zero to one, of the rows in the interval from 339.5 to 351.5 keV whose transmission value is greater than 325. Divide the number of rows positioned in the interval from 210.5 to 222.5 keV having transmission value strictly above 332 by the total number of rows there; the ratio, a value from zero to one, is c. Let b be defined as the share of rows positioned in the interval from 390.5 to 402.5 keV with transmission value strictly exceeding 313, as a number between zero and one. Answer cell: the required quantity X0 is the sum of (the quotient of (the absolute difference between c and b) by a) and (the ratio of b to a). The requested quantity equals 1.3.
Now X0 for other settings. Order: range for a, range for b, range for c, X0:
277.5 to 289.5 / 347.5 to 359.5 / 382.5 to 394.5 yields 7.3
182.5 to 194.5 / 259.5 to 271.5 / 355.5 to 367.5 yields 1.0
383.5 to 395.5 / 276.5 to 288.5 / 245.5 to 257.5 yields 2.5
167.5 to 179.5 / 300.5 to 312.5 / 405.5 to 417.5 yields 0.0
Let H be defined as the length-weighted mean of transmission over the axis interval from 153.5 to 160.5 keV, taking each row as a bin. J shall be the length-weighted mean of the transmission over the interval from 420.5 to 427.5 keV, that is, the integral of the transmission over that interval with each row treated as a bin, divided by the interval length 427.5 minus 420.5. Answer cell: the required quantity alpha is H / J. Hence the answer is 1.30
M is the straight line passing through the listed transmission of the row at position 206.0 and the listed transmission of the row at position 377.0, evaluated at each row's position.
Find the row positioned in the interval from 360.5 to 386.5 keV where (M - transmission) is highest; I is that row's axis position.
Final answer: 380.0 keV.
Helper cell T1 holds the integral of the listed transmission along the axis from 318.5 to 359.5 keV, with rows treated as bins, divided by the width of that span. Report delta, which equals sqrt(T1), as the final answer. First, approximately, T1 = 324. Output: 18.0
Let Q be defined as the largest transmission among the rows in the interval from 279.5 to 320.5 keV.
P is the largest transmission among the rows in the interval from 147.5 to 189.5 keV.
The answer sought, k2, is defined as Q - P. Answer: -25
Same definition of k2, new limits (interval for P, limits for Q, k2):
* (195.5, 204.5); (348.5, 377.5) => 24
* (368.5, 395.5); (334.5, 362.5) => 21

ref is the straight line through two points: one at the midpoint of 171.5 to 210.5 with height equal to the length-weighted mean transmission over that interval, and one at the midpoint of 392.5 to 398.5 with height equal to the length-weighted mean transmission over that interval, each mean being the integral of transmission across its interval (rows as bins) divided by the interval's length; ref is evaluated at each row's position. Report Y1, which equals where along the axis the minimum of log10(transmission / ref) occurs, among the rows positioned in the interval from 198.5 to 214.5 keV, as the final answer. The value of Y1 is 211.0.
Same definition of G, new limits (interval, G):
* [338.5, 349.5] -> 3402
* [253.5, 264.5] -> 3058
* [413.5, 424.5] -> 2474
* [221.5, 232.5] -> 3776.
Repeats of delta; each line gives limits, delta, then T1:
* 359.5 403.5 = 17.9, 319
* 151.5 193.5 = 17.5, 307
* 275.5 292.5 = 17.3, 298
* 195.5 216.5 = 17.8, 315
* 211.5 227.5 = 18.5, 344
